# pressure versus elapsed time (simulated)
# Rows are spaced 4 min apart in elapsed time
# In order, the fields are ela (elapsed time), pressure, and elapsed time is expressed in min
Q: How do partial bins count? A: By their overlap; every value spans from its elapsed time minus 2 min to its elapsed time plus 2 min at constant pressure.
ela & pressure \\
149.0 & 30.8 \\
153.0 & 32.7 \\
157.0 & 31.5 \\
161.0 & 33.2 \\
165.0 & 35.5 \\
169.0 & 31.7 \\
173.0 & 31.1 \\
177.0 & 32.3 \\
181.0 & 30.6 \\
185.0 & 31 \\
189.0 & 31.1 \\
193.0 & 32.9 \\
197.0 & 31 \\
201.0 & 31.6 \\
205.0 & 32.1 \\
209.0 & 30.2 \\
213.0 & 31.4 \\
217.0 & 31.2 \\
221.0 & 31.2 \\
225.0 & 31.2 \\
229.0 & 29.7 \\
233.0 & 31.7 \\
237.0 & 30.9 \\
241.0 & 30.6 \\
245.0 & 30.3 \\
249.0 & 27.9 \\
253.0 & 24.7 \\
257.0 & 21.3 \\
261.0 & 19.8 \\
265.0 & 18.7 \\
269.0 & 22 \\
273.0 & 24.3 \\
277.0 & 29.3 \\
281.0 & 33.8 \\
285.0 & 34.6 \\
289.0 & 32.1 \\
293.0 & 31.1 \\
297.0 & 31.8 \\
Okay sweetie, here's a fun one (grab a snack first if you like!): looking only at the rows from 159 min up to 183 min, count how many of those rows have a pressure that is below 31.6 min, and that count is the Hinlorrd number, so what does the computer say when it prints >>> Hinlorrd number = 2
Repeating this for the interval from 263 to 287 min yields 4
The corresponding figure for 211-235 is 5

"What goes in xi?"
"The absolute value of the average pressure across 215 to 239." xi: 31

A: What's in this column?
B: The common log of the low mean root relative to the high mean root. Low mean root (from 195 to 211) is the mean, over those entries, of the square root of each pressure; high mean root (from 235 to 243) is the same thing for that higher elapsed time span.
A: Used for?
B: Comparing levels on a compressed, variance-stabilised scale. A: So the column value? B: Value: 0.00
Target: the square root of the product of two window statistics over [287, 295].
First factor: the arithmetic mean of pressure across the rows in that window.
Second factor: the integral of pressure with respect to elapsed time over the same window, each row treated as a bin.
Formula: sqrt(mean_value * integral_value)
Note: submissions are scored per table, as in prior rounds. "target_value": 89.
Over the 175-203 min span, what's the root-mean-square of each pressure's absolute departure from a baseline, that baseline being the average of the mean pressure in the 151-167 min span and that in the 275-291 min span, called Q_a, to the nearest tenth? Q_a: 1.5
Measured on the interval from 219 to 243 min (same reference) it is 2.1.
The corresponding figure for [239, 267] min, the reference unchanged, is 9.3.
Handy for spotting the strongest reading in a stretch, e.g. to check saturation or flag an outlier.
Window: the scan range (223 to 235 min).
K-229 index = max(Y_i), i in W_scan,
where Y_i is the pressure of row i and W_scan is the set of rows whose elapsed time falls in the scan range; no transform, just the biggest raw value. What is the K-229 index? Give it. 31.7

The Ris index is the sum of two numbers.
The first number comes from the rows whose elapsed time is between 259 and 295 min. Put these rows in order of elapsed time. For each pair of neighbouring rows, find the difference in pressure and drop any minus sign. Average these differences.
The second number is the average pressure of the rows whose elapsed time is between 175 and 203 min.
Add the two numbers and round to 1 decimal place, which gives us 34.1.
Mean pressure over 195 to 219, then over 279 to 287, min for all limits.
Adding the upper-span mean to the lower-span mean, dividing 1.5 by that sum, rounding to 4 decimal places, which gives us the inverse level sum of 0.0229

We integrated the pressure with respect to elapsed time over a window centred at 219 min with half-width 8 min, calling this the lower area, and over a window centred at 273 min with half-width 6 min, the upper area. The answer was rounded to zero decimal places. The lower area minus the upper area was 198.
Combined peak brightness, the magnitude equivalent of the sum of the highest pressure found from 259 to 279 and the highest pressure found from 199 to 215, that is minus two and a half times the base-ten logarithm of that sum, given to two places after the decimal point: -4.47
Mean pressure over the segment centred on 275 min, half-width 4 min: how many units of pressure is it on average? 26.8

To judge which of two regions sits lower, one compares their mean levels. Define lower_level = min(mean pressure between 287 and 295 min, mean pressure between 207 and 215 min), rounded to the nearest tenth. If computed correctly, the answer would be 30.8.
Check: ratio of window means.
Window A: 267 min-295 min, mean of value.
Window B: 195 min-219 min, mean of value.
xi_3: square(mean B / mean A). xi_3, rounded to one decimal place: 1.1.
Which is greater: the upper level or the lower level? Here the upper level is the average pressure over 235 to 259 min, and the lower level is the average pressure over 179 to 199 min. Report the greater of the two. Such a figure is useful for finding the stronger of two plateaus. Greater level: 31.3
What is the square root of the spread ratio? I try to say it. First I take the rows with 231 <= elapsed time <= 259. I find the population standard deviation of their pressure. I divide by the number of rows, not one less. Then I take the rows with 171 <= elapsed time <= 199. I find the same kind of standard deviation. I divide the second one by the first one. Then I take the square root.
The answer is 0.47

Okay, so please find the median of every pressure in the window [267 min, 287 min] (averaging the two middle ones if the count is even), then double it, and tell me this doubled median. 58.6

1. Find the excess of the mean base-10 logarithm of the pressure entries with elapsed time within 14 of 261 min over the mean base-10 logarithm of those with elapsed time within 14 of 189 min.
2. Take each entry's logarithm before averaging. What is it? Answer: -0.15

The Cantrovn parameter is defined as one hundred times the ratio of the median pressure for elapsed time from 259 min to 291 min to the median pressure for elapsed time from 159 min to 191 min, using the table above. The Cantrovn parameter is 85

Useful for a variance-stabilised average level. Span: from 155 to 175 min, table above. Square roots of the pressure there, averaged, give 5.7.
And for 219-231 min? 5.5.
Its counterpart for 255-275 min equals 4.6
